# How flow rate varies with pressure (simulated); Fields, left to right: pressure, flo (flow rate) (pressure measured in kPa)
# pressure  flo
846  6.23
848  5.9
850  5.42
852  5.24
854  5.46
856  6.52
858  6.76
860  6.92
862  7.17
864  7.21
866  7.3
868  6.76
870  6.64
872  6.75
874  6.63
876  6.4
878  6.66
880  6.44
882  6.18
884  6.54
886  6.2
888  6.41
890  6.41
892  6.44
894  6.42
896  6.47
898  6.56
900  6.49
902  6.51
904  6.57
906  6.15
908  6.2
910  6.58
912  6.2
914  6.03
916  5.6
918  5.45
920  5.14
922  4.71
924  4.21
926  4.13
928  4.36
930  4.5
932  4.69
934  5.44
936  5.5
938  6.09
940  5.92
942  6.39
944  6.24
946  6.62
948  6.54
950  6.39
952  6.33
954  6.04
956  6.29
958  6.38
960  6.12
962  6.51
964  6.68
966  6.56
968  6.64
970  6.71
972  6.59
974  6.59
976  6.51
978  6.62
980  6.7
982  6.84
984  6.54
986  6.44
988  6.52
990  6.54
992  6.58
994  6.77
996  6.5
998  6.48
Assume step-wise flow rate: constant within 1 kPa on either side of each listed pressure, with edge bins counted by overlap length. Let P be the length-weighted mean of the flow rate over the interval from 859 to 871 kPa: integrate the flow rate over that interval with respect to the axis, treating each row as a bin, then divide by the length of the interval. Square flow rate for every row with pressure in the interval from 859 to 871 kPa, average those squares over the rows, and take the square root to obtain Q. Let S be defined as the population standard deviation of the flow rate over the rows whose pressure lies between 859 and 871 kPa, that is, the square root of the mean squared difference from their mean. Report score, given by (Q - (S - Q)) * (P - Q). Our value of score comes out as -0.06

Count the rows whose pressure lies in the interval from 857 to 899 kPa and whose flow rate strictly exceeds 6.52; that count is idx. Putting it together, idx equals 12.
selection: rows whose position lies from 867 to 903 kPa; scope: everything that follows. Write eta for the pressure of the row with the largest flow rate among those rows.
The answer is 868 kPa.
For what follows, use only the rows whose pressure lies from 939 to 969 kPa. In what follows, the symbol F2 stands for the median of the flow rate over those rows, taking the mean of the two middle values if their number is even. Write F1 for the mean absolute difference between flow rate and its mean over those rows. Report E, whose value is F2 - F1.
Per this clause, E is 6.2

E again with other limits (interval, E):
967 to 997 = 6.5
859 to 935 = 5.7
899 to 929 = 5.3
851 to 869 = 6.2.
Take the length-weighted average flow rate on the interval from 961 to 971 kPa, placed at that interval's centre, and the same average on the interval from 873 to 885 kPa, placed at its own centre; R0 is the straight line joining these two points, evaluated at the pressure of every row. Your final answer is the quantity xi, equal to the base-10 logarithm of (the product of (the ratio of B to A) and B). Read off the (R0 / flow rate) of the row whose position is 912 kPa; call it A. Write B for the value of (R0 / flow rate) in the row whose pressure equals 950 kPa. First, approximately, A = 1.05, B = 1.03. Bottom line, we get 0.00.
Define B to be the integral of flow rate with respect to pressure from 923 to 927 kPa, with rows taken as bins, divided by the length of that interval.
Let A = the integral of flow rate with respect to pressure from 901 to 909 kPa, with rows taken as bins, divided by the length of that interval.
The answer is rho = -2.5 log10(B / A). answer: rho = 0.46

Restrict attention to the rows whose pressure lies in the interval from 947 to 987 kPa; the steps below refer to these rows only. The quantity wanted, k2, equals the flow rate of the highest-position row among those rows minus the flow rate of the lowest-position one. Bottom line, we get -0.1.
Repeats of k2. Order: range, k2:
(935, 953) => 0.8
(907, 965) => 0.5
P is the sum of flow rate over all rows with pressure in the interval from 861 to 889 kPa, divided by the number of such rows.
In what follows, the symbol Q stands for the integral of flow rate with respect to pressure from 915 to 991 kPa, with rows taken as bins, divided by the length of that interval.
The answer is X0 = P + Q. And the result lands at 12.7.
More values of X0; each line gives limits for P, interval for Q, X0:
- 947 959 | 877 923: 12.5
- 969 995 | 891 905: 13.1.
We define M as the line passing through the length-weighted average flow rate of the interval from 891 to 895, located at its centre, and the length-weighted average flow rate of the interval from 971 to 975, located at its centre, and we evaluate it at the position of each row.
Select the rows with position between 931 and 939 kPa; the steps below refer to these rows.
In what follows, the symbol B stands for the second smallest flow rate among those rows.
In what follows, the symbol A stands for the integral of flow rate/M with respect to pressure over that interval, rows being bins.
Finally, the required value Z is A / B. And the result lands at 1.23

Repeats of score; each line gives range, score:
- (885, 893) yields -0.01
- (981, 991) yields -0.02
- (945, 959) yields -0.03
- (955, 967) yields -0.03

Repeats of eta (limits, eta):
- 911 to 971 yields 970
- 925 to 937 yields 936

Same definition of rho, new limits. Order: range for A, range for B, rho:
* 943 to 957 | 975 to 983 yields -0.05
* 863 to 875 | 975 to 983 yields 0.03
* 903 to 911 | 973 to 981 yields -0.04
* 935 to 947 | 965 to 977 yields -0.08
